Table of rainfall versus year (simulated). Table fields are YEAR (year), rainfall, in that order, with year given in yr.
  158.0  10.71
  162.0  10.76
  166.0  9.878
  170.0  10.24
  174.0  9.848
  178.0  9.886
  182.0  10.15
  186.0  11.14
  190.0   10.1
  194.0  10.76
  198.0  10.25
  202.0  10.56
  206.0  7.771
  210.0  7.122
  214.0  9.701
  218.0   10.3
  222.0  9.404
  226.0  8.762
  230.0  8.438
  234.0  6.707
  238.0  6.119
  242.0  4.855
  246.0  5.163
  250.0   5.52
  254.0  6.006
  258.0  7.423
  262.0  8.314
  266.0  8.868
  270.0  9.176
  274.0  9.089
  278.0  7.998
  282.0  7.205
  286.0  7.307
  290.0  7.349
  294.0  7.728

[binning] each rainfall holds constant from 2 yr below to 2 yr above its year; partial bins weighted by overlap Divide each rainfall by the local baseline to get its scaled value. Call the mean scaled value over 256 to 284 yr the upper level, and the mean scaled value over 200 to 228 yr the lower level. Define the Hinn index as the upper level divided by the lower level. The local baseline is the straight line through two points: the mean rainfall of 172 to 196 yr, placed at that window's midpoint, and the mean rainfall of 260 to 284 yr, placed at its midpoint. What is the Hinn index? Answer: 1.04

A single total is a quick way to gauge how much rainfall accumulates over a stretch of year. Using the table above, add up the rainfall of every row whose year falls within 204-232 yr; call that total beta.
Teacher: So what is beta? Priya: 61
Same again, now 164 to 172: 20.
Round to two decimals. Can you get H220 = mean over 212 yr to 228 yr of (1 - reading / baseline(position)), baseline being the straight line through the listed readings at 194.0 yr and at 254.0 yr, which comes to -0.10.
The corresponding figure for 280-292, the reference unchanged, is -1.11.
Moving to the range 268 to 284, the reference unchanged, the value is -0.96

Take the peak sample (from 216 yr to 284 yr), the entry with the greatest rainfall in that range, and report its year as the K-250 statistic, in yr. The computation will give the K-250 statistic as 218.0 yr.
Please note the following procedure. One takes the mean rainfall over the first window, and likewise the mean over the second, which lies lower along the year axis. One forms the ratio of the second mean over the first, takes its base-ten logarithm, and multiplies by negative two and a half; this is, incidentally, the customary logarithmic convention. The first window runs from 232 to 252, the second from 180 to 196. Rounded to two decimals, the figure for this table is -0.67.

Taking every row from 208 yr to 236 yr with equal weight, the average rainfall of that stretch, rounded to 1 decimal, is 8.6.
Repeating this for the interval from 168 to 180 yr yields 10.0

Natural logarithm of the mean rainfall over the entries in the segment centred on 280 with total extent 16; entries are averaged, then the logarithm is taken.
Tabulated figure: 2.07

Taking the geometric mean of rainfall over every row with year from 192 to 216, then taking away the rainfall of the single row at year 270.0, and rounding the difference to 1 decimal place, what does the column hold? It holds 0.1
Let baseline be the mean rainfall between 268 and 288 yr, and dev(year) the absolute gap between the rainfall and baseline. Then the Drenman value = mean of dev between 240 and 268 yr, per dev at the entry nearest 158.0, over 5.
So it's 0.14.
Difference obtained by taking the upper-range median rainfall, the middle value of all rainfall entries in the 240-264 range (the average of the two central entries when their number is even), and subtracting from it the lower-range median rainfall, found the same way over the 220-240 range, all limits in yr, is -2.7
